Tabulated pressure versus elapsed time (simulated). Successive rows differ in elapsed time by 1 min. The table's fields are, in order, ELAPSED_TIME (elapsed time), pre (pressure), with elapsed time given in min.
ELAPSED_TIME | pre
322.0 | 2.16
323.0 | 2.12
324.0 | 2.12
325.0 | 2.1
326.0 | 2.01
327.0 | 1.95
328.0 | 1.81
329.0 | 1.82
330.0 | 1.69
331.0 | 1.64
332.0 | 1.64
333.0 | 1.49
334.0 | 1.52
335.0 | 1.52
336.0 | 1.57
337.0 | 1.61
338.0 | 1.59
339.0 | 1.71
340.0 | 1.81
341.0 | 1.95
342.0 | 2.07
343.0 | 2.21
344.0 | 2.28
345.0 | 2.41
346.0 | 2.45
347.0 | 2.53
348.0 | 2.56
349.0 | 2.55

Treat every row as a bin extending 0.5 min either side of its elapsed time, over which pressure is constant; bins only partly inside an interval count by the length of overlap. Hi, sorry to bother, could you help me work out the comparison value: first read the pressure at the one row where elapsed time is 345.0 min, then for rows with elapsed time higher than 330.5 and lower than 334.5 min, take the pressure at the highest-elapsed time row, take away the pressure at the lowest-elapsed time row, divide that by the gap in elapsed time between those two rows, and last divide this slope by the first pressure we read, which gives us -0.017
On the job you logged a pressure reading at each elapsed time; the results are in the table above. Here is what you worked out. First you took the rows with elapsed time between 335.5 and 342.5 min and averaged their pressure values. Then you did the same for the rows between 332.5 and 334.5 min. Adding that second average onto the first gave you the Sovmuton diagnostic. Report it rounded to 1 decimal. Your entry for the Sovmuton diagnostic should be 3.3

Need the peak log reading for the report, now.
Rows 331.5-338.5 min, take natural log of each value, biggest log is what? 0.49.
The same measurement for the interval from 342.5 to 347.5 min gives 0.93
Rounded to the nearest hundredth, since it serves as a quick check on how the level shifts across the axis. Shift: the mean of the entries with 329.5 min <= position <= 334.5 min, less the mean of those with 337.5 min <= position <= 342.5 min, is -0.23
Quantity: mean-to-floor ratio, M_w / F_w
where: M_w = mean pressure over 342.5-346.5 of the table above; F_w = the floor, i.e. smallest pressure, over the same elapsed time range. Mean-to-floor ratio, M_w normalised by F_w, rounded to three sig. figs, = 1.06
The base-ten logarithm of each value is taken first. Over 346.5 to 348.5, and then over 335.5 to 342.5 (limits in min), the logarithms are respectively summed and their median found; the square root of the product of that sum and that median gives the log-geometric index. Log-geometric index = 0.43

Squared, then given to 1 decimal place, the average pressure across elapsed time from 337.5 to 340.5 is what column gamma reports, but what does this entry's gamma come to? 2.9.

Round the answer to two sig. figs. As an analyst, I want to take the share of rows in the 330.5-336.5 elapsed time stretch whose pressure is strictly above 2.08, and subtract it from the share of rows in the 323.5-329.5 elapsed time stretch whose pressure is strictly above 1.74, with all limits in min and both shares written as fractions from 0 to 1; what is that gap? 1.0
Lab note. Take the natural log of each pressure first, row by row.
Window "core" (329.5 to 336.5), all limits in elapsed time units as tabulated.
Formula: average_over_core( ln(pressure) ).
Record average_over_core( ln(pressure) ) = 0.46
